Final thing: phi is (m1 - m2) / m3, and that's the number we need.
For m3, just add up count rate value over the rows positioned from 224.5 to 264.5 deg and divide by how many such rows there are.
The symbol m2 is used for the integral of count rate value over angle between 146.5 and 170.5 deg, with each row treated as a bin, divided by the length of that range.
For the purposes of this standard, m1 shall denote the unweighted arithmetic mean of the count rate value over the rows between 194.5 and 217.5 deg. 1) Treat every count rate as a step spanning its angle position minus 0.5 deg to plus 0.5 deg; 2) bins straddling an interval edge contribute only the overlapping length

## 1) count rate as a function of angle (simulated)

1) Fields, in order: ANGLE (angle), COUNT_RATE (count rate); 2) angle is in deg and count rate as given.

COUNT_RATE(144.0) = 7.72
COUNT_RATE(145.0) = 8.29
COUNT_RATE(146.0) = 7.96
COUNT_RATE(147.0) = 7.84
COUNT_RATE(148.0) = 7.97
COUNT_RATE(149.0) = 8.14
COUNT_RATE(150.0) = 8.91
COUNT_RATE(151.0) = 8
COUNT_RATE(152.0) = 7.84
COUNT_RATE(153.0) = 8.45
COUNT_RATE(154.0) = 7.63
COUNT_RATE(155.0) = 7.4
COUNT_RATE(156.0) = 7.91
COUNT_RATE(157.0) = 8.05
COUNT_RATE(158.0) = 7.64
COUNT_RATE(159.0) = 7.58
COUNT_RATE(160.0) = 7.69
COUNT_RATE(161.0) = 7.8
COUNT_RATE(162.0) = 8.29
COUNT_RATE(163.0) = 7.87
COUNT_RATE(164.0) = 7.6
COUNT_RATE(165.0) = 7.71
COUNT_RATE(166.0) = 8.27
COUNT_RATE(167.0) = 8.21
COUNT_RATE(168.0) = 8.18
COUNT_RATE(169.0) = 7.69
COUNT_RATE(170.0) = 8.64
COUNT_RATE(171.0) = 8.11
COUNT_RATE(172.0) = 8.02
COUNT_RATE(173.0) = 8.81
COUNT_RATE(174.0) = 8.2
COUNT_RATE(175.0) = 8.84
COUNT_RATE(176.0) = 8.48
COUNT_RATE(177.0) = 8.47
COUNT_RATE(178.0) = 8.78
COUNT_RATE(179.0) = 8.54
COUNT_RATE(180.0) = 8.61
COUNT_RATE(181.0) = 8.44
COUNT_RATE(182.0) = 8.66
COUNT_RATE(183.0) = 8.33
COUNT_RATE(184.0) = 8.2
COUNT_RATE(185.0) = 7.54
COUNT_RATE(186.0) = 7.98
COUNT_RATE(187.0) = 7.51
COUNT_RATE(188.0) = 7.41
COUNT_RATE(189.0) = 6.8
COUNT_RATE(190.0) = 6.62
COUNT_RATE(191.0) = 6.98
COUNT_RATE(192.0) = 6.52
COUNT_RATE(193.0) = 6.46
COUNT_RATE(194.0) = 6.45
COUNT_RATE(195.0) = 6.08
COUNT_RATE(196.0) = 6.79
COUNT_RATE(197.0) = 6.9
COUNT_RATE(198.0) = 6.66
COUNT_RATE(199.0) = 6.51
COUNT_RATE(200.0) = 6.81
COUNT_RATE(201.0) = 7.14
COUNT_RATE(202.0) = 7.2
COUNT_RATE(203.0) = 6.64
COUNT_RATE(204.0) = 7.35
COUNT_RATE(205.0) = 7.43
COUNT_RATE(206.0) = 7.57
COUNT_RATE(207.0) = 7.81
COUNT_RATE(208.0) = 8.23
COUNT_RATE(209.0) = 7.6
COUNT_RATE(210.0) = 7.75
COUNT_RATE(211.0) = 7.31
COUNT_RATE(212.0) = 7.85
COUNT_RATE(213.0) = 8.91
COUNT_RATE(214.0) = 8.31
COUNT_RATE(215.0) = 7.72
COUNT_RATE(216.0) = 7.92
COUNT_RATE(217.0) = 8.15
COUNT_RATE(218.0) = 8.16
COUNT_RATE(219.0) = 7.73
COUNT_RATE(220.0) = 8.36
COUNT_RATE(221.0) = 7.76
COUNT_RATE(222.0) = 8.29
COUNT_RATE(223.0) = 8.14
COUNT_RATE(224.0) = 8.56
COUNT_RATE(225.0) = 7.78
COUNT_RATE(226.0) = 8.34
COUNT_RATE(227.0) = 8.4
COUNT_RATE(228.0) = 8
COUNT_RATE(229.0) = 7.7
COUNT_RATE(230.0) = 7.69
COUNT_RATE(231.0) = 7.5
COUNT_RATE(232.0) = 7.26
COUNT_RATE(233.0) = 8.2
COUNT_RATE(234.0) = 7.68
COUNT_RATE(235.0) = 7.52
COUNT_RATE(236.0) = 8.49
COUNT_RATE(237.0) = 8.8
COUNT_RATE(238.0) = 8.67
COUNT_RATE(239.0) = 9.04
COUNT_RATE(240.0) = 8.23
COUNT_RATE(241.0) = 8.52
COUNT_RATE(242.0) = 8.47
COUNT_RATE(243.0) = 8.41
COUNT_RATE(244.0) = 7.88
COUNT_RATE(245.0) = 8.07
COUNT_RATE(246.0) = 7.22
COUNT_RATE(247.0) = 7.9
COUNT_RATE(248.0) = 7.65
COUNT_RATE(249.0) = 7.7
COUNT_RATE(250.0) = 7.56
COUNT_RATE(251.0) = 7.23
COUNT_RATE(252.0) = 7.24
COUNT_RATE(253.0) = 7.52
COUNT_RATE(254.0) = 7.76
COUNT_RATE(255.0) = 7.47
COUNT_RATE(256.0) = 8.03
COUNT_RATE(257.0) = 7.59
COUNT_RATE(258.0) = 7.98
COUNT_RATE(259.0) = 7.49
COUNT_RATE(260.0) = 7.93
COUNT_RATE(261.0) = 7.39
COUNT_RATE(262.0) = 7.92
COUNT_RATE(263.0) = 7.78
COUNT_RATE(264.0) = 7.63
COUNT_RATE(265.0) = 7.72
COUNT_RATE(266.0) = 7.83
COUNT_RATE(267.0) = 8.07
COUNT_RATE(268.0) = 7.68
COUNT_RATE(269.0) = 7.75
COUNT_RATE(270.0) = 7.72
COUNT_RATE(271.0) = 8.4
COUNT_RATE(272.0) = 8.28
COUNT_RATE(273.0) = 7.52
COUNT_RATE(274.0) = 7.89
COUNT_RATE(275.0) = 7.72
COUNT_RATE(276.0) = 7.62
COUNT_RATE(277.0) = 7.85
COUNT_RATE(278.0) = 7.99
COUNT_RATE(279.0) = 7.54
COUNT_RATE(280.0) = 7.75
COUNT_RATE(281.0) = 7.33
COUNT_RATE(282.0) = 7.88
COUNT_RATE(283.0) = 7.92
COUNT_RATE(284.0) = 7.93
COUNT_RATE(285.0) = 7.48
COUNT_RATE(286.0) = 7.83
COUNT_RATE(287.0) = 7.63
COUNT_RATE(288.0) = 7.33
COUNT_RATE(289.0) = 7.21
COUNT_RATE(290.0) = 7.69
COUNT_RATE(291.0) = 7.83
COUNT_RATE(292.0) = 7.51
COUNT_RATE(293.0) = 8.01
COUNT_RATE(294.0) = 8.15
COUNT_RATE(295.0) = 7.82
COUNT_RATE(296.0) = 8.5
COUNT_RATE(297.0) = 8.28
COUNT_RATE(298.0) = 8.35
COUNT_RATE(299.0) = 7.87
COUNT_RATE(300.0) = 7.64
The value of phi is -0.07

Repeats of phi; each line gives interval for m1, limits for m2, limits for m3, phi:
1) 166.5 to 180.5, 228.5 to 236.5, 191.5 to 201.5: 0.10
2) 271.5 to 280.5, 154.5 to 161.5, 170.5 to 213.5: 0.01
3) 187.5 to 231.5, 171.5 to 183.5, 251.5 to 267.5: -0.13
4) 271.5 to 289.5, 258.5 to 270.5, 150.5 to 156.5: 0.00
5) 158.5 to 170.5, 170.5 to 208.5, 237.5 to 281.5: 0.05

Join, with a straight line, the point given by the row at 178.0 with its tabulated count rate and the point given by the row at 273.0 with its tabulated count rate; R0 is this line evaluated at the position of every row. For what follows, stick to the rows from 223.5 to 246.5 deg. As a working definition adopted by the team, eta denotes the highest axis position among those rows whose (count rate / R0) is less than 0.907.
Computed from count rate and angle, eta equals 232.0 deg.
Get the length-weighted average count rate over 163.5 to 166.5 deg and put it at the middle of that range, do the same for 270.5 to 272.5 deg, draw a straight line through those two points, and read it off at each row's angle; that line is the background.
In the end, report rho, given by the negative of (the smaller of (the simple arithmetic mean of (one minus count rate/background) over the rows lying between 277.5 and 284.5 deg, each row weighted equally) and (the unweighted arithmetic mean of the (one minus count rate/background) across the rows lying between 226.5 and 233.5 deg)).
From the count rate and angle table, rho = -0.04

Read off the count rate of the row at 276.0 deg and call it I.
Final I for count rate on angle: 7.62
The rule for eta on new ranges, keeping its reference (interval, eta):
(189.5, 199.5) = 199.0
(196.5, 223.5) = 211.0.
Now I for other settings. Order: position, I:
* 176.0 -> 8.48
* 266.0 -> 7.83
